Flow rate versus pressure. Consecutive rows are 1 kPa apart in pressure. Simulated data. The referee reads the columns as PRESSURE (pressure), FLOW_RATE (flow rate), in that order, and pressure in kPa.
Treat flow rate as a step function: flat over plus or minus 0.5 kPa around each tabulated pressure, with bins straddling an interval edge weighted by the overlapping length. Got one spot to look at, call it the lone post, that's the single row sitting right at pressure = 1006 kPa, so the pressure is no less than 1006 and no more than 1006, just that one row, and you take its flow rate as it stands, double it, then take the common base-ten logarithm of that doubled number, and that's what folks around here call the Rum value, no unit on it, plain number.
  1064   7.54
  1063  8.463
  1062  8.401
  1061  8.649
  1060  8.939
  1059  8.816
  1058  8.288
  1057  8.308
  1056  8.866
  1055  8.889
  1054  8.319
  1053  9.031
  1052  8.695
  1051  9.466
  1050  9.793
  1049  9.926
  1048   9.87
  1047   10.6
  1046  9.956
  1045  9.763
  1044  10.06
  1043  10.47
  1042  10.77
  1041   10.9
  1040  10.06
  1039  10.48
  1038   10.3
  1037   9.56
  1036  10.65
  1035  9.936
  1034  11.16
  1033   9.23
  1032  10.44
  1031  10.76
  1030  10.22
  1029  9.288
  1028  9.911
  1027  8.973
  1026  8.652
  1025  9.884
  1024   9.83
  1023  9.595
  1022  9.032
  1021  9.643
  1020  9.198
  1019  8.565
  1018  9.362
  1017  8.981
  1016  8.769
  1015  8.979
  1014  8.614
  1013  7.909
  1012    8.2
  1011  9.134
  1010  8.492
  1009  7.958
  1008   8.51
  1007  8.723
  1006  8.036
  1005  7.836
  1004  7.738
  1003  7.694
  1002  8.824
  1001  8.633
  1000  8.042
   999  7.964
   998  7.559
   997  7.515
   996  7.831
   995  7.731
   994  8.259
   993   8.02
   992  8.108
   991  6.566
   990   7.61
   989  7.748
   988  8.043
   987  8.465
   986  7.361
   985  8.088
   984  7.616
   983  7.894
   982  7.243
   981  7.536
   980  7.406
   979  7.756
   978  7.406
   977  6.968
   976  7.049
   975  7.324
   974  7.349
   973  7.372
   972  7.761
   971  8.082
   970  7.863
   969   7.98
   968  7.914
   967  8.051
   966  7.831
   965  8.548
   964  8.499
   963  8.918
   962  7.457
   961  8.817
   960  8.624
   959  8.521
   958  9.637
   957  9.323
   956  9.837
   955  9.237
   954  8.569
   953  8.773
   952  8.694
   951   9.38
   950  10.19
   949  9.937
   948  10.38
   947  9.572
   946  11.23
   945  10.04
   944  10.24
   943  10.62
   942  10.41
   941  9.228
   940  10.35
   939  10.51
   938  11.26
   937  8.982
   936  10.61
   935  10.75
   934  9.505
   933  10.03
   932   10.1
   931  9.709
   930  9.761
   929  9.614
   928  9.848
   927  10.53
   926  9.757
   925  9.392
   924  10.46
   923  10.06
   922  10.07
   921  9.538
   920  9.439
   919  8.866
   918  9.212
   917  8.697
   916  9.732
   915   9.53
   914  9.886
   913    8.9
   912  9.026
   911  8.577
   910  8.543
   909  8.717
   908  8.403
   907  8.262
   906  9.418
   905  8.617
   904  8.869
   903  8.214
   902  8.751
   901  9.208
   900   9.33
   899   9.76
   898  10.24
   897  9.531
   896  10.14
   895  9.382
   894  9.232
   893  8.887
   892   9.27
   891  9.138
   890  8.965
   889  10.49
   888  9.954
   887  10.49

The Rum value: 1.21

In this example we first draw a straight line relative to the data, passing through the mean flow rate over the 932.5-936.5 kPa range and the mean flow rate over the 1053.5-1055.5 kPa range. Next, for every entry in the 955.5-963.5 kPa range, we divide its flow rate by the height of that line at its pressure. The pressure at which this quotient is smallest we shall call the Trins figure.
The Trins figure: 962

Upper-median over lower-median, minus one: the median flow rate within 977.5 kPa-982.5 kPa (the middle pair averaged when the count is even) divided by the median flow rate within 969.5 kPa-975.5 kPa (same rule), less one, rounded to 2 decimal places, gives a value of -0.02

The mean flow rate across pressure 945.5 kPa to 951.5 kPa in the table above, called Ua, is 10.1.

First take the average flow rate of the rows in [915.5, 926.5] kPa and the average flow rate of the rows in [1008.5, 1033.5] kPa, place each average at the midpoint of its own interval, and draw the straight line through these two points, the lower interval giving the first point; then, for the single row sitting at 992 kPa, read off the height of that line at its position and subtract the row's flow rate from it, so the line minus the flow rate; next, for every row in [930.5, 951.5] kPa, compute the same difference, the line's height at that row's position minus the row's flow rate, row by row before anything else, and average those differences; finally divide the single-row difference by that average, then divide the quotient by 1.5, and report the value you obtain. -1.2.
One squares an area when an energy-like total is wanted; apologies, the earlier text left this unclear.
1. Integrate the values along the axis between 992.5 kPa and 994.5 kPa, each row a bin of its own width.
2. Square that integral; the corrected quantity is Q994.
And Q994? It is 265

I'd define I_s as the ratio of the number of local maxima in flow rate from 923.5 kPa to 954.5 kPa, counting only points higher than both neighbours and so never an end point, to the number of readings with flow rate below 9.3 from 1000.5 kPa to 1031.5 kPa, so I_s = 0.43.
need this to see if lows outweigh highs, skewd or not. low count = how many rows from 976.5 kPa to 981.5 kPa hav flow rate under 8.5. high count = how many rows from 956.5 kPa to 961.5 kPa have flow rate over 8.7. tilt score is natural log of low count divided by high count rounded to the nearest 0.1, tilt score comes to 0.5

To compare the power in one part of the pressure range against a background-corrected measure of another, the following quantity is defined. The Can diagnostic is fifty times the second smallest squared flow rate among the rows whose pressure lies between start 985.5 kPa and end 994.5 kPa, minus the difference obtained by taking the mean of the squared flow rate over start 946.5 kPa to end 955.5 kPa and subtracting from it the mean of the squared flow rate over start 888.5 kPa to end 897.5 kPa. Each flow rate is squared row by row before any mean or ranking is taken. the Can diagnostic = 2710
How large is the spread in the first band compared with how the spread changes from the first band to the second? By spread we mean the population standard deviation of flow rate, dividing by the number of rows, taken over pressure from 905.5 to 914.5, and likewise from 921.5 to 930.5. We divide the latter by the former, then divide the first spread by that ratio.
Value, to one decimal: 0.7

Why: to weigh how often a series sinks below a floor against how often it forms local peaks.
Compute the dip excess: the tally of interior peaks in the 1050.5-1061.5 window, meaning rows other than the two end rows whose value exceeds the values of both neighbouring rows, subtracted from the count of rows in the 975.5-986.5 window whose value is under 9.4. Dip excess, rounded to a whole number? 8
